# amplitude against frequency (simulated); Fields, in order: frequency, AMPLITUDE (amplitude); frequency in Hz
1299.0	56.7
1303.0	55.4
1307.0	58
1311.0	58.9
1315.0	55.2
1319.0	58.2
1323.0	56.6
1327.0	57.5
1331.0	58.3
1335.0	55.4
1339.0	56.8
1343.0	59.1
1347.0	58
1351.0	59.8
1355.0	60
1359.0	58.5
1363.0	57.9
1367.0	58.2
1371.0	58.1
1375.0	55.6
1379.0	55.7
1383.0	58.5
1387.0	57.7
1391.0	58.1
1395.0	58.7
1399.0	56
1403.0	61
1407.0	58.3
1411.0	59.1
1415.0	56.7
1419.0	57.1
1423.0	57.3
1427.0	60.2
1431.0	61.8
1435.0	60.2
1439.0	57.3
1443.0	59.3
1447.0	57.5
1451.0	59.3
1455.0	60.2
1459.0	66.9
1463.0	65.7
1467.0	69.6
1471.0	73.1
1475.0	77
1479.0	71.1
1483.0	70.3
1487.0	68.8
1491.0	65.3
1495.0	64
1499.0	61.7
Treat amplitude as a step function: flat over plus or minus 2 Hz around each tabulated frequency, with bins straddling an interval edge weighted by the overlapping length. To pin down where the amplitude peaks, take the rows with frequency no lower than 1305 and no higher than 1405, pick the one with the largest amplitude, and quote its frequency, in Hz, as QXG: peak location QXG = 1403.0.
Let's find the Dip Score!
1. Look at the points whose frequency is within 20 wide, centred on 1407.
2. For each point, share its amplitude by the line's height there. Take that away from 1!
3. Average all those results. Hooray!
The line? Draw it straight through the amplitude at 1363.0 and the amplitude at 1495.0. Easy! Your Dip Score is 0.03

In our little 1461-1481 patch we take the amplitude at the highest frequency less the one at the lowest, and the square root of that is 2.32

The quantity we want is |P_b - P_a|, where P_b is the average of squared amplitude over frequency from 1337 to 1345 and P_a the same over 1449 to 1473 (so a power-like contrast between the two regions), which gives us 994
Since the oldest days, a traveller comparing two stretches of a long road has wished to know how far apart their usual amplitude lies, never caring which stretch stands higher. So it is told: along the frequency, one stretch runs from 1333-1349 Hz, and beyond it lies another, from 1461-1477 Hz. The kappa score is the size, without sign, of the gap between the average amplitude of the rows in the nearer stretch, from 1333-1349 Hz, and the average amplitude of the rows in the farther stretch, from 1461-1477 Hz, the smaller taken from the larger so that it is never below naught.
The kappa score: 14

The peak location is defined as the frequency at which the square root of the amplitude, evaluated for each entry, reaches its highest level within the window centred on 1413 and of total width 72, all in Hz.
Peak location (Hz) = 1431.0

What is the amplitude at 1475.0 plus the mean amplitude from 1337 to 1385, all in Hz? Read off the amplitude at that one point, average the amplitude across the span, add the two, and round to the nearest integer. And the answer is 135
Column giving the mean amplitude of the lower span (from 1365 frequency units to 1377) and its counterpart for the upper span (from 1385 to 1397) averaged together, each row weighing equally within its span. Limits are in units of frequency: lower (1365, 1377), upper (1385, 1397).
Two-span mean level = 57.7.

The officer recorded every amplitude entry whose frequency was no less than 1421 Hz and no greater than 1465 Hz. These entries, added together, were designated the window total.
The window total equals 666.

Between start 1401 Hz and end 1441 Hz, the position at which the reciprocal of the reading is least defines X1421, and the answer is 1431.0 Hz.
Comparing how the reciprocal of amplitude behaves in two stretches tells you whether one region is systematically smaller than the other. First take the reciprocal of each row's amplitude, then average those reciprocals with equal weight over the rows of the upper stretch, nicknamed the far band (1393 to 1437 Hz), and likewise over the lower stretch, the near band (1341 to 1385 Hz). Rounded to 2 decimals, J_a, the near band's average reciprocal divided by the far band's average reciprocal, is 1.01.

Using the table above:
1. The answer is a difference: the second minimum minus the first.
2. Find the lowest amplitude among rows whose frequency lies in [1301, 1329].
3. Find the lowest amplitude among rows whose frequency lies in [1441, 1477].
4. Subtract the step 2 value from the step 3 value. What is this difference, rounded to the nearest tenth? 2.3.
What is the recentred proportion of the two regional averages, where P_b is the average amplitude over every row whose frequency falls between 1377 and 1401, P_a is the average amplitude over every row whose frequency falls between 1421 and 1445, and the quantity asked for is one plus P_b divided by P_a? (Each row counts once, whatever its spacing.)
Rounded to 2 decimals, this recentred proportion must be 1.97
